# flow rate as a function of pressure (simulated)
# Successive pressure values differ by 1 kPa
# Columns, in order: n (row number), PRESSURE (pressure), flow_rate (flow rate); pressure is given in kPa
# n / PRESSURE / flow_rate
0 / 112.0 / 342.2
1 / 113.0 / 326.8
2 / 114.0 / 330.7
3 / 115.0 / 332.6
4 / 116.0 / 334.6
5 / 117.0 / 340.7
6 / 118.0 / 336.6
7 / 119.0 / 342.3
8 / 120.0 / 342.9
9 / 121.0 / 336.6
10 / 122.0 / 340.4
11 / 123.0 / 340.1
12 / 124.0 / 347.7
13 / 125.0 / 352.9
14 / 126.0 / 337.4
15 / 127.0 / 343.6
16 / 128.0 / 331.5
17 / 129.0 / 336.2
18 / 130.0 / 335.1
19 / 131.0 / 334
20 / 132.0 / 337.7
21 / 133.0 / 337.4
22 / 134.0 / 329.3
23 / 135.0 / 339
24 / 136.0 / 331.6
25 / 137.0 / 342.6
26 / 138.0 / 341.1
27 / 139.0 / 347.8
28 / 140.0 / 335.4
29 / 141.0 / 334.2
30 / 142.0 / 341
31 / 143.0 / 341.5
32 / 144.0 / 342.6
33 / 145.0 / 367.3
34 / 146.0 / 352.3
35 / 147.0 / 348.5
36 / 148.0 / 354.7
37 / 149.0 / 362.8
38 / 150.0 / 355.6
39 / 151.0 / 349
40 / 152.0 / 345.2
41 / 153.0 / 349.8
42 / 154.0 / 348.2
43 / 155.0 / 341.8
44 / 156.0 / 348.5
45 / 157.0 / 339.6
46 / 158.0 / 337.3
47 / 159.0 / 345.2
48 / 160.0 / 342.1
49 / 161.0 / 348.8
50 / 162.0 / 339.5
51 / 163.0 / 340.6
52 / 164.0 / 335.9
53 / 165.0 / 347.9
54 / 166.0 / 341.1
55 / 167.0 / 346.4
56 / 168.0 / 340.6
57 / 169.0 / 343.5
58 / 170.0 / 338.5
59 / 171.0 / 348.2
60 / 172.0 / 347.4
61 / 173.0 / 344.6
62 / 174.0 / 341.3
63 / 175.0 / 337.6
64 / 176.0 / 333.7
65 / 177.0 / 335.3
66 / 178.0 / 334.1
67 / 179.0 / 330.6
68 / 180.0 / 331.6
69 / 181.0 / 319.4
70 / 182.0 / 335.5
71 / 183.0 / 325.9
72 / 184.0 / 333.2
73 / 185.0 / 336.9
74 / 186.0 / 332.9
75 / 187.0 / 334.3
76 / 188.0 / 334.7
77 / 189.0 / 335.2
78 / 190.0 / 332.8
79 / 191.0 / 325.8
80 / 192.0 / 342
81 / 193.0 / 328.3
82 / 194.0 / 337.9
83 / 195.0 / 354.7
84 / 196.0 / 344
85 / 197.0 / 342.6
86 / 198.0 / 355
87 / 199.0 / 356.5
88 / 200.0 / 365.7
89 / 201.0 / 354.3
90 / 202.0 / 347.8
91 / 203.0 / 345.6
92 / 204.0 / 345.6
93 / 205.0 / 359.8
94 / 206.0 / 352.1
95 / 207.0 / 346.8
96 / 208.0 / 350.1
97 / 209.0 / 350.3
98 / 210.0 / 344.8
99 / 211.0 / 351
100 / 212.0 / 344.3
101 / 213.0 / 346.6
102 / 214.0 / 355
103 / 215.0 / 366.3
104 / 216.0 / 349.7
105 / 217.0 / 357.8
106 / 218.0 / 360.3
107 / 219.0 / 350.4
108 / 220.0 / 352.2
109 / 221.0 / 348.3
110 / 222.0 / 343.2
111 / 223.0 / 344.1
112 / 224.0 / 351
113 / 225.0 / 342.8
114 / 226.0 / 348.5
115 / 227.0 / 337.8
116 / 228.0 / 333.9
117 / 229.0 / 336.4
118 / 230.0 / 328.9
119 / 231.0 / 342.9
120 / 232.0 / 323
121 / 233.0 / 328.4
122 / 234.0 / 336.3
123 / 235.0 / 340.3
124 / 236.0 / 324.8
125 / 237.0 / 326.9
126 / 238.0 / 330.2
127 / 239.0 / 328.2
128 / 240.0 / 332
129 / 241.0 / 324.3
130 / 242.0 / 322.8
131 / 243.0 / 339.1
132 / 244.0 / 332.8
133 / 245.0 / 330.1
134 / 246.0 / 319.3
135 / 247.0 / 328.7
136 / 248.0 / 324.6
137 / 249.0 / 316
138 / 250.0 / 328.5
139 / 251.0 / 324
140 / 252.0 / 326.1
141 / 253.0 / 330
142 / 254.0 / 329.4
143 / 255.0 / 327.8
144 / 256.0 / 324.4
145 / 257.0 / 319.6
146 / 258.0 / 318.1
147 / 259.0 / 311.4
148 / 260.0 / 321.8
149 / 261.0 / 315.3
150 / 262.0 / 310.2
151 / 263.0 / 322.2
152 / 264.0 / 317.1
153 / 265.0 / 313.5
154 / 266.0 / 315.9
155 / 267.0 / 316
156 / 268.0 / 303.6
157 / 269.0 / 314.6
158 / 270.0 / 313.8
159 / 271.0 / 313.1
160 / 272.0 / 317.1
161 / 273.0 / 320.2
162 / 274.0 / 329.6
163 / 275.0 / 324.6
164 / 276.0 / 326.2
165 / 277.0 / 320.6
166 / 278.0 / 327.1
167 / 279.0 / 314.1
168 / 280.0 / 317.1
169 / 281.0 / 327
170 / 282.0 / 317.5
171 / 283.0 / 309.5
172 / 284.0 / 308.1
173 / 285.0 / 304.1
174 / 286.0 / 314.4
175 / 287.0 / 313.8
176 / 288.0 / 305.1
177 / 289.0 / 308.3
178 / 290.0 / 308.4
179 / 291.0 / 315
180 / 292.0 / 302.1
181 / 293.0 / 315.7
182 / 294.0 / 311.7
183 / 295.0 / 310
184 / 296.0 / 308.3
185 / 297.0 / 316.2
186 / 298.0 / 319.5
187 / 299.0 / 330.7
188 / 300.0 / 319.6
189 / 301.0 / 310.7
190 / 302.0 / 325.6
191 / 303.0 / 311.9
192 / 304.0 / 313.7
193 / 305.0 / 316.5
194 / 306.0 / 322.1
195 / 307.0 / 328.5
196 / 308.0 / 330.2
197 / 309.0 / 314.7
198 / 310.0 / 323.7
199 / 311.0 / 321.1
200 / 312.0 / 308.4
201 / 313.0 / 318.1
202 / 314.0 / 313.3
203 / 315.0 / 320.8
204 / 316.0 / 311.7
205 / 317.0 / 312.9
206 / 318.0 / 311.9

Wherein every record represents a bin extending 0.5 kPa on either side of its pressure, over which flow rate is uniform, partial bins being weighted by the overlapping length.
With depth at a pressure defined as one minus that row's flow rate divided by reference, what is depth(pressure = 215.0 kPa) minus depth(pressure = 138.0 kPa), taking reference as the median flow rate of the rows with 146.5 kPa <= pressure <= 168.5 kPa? -0.07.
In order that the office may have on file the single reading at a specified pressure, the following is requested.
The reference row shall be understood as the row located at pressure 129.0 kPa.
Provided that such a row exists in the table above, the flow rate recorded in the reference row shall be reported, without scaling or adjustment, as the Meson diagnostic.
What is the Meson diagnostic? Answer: 336.2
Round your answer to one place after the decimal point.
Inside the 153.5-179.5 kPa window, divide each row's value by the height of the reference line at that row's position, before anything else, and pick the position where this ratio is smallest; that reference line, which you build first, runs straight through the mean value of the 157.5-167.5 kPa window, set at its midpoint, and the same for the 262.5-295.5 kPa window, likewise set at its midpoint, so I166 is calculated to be 179.0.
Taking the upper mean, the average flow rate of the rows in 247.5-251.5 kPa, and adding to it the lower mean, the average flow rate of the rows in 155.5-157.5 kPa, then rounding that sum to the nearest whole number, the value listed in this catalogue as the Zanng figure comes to 667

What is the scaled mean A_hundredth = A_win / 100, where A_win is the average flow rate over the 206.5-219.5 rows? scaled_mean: 3.52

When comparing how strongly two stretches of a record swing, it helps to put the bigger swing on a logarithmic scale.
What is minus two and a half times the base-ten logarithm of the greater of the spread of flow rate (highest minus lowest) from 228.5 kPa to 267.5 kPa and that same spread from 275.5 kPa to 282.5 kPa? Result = -3.79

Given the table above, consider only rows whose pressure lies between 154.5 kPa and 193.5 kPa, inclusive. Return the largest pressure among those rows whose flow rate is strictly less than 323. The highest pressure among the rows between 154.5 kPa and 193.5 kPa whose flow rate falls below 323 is 181.0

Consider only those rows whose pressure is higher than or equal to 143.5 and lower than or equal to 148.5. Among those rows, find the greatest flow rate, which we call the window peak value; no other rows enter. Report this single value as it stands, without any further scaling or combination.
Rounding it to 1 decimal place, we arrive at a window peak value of 367.3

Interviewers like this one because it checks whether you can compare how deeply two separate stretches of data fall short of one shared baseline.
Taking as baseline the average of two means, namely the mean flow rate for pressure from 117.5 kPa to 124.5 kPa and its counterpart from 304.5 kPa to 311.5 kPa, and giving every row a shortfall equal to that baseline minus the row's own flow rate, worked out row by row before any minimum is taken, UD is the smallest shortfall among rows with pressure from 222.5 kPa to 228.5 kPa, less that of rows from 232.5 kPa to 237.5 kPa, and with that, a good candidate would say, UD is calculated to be -11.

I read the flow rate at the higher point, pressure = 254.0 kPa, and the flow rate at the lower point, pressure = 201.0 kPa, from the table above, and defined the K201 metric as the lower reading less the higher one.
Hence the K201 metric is 25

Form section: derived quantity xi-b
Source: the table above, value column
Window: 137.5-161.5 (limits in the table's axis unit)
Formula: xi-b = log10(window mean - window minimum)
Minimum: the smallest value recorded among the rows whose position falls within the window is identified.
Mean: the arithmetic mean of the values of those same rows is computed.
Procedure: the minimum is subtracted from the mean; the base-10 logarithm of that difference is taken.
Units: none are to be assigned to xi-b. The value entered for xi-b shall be 1.10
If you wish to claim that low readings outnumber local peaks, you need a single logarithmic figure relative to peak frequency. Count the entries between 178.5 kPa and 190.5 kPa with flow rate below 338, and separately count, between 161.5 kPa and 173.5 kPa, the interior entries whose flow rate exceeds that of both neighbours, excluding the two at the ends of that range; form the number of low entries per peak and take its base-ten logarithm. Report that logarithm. 0.380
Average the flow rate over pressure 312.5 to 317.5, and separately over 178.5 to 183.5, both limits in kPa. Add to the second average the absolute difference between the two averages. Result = 342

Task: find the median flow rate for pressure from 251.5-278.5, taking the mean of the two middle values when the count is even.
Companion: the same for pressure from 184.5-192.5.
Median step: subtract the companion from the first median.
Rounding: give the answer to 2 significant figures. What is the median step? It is -15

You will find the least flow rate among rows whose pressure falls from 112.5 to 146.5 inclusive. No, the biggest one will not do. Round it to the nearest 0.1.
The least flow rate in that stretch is 326.8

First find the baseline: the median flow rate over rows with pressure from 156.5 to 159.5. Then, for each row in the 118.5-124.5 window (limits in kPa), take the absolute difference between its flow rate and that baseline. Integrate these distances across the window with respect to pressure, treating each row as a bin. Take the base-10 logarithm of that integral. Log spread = 1.26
